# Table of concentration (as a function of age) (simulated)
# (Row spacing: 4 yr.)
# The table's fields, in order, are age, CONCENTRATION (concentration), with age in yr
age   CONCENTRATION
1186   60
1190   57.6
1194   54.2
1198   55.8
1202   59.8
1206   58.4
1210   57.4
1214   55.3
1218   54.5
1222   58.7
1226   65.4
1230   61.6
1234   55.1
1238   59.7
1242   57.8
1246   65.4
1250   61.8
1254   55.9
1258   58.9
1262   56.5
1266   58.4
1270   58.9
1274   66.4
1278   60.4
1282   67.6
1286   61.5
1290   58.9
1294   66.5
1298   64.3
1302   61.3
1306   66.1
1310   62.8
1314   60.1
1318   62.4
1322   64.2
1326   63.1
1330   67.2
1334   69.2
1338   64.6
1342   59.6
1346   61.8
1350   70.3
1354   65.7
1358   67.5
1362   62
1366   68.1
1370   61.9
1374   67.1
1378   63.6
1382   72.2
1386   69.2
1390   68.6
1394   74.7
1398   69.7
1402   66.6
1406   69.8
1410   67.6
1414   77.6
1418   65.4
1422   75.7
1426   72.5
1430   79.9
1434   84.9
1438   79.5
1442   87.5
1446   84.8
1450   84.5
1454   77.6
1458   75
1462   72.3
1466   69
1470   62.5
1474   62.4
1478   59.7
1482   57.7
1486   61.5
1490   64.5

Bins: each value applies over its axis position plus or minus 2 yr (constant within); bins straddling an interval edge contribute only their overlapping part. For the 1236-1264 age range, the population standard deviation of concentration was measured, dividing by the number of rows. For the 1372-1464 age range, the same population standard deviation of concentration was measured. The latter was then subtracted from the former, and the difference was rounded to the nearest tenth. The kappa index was -3.7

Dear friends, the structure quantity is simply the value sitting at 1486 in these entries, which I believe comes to 61.5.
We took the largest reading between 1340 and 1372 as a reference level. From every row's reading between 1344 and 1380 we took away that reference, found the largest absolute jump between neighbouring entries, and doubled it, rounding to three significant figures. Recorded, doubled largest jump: 17.0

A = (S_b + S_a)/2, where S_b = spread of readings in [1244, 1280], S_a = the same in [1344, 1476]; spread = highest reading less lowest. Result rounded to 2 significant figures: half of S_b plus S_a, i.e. 18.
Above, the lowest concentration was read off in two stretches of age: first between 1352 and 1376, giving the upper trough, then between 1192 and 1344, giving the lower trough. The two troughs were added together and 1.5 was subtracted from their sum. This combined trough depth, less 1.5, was 115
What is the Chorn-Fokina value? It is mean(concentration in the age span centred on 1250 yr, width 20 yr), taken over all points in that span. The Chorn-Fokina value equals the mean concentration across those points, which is 60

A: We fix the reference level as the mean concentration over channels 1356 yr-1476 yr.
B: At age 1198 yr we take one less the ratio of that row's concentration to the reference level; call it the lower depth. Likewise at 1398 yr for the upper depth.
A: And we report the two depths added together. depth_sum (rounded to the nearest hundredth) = 0.26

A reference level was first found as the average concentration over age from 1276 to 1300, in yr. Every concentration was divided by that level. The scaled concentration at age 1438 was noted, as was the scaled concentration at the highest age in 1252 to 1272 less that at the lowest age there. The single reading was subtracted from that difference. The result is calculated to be -1.21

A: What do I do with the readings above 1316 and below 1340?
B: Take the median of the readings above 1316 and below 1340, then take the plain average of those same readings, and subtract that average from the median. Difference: -0.7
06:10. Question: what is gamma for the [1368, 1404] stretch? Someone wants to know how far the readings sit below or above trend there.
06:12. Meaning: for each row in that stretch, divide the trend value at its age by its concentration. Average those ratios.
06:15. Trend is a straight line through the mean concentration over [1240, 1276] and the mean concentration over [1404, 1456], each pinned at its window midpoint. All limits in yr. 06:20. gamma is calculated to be 1.07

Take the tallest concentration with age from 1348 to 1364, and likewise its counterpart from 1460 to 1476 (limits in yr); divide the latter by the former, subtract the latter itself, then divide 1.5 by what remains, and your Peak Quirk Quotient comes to -0.0210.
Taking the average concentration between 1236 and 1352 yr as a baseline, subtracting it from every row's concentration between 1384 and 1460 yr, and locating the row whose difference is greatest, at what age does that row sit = 1442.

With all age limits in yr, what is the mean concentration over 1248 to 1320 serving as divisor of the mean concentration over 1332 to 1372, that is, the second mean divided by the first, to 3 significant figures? 1.06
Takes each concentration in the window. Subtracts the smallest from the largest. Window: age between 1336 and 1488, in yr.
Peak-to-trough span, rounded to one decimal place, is 29.8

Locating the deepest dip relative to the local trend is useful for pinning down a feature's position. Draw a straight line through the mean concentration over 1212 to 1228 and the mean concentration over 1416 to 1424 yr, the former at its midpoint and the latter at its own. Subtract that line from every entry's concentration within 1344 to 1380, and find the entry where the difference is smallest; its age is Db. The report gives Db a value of 1370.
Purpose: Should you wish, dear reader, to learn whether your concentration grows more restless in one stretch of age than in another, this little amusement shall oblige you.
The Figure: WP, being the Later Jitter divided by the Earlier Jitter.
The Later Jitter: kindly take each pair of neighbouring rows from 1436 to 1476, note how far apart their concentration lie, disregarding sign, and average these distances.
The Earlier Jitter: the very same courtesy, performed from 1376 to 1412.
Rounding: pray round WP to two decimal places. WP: 0.93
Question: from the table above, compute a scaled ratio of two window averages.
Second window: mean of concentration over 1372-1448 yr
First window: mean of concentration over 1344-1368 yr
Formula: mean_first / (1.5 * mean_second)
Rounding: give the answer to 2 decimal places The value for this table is 0.60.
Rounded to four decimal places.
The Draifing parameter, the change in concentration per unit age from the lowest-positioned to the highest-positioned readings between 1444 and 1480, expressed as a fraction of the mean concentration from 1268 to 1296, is -0.0125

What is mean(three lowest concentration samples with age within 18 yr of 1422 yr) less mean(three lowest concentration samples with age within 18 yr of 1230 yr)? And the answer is 13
